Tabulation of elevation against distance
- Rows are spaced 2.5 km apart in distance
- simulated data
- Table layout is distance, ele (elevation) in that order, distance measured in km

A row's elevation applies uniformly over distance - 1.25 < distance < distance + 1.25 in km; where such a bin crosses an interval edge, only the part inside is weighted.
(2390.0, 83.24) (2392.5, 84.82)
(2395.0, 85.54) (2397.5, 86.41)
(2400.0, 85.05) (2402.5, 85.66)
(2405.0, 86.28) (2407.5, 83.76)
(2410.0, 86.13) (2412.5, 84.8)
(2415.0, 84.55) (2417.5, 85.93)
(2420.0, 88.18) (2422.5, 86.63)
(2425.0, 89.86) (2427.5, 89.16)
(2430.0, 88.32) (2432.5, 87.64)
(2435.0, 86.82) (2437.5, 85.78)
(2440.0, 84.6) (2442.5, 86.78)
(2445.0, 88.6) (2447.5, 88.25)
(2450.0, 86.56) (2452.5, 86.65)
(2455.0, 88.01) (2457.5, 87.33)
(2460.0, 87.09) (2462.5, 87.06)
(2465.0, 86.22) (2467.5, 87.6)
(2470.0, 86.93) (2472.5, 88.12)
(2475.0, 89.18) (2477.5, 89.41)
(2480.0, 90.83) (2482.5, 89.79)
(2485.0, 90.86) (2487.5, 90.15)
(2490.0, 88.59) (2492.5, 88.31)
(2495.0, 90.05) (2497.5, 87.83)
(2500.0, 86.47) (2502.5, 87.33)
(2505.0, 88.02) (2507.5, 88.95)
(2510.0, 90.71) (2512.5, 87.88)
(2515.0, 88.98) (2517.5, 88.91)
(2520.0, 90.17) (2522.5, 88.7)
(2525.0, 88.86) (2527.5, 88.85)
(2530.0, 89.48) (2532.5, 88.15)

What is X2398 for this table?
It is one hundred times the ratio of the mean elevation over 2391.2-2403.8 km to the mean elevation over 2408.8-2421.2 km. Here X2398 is 99.5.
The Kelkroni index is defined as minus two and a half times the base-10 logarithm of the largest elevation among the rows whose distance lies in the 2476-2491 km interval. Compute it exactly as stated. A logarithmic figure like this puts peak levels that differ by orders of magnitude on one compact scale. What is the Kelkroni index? -4.90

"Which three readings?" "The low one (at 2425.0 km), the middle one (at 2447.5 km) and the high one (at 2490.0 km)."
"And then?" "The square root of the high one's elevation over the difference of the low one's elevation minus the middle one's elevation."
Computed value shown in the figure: 7.4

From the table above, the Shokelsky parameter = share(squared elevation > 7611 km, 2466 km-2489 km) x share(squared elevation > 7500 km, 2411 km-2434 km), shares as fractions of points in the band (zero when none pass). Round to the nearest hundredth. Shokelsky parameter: 0.59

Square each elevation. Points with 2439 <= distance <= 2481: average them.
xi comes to 7676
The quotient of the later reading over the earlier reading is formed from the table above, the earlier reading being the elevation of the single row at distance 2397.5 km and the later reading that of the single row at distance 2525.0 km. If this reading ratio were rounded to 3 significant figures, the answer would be 1.03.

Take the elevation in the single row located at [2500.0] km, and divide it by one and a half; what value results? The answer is 57.6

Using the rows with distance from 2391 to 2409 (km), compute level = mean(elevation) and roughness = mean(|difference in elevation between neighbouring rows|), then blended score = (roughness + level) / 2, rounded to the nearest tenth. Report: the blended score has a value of 43.2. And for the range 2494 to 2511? 44.9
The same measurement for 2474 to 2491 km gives 45.4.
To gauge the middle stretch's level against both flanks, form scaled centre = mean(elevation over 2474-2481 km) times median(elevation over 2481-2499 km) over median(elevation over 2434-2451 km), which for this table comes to 92.9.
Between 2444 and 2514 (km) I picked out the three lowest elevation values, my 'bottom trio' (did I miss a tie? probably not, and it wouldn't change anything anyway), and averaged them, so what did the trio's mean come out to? 86.4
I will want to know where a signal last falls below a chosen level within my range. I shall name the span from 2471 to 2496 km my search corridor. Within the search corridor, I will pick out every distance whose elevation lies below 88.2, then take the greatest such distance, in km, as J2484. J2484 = 2472.5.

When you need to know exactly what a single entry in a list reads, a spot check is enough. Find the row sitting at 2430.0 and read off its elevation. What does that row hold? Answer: 88.32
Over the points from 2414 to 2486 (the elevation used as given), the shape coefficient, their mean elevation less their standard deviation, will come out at 86.1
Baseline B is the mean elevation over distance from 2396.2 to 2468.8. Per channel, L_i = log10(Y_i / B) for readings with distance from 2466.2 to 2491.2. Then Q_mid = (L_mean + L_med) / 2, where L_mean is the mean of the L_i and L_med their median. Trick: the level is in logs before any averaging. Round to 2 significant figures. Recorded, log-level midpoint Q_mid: 0.012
